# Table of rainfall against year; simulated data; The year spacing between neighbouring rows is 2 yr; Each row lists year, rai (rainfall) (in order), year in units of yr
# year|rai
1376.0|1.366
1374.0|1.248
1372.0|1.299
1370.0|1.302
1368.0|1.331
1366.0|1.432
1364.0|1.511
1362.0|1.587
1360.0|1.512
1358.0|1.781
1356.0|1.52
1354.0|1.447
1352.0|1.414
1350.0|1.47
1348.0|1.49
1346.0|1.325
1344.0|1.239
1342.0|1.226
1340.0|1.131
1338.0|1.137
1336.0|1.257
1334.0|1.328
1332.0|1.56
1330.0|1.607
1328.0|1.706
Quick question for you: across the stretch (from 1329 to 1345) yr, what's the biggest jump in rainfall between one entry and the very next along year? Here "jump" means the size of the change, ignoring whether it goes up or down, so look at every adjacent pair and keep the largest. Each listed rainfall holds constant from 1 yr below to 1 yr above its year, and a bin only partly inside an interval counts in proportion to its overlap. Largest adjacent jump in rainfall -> 0.232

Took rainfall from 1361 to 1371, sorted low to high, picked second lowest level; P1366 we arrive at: 1.331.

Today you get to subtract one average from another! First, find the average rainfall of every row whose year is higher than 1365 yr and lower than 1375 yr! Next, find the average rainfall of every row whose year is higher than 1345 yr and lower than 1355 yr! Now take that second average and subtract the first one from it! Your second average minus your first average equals 0.1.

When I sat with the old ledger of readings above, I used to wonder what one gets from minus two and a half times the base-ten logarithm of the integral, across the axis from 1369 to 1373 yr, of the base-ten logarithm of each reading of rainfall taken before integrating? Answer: 0.85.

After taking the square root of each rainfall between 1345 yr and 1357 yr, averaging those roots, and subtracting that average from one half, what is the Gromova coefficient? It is -0.702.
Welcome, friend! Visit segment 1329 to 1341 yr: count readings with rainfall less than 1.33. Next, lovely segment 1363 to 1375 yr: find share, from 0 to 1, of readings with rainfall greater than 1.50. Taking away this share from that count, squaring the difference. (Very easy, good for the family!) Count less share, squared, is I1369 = 14.7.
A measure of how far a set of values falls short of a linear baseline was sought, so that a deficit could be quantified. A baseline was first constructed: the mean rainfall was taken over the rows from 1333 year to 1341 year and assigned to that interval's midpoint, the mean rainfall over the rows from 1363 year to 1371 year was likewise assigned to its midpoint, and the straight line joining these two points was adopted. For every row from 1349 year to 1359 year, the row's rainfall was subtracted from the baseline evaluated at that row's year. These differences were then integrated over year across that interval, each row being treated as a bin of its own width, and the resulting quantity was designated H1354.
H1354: -2.1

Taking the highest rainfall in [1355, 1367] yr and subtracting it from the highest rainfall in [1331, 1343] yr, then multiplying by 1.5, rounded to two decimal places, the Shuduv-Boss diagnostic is -0.33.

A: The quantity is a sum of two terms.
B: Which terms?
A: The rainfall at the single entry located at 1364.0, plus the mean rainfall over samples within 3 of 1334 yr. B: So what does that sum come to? 2.89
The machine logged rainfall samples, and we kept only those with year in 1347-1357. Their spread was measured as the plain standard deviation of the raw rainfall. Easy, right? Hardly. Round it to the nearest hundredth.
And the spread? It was 0.04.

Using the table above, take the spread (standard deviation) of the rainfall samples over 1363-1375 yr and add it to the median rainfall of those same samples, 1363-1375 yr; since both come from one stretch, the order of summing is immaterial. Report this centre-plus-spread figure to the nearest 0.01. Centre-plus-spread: 1.41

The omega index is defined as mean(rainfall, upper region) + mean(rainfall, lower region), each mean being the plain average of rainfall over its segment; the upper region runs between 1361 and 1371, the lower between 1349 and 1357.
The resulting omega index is 2.90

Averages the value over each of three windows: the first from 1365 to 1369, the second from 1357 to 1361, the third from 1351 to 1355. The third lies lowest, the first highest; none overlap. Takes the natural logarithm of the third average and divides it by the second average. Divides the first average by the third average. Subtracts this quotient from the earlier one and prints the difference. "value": -0.75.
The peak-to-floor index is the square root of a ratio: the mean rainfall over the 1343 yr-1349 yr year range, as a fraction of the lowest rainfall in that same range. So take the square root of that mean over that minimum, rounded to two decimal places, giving 1.04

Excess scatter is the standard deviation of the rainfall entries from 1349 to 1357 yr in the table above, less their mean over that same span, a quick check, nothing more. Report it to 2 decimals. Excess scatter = -1.42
